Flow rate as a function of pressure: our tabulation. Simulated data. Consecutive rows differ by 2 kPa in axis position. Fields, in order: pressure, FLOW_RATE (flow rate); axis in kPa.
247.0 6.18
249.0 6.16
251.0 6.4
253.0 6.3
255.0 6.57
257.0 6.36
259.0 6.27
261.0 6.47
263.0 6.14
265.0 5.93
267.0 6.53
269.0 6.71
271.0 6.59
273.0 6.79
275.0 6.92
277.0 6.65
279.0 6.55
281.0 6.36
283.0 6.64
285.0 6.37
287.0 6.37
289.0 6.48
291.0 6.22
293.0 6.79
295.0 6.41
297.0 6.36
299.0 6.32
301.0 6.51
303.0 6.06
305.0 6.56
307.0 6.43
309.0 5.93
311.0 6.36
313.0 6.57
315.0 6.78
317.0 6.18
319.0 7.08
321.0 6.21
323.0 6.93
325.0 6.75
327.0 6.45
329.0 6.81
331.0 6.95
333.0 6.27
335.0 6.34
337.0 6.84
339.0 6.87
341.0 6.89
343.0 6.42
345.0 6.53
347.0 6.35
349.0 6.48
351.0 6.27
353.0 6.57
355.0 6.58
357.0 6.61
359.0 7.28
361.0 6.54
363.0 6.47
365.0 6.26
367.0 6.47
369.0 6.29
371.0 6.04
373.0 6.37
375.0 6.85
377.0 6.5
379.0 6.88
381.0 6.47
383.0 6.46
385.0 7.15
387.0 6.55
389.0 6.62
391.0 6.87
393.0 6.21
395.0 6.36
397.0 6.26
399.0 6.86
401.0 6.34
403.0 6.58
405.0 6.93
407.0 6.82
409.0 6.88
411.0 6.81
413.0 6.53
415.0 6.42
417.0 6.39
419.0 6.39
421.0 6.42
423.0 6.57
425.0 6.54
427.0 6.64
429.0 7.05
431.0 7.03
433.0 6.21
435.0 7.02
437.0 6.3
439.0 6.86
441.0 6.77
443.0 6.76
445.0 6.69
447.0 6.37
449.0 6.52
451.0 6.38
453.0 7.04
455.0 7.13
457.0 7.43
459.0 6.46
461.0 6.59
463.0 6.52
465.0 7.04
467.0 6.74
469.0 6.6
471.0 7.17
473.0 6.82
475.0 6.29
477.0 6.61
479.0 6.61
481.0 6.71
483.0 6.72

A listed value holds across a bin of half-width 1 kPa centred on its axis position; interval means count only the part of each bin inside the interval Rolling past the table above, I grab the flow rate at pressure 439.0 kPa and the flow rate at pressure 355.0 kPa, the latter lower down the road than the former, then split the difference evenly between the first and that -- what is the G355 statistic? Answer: 6.72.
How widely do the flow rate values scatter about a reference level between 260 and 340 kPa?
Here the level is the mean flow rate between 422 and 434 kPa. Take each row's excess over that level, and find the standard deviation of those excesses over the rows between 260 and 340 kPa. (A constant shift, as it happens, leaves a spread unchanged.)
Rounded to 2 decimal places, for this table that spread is 0.28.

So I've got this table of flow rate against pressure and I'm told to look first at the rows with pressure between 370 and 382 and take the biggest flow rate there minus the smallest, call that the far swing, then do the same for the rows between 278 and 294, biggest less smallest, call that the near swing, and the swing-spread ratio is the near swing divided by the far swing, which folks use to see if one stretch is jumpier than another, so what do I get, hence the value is 0.68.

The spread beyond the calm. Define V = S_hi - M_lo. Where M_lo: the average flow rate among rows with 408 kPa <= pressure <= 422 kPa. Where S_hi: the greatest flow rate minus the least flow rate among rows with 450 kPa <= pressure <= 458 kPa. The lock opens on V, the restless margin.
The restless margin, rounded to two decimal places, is -5.50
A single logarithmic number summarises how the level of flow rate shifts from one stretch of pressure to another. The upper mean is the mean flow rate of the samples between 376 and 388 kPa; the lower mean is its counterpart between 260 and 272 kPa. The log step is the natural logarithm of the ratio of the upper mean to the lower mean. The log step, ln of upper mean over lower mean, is 0.04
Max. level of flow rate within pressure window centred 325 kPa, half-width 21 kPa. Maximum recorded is 7.08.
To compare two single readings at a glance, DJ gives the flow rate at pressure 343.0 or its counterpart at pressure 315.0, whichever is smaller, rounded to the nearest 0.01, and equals 6.42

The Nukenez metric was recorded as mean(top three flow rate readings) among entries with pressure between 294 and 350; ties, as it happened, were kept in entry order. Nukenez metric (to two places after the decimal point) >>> 6.99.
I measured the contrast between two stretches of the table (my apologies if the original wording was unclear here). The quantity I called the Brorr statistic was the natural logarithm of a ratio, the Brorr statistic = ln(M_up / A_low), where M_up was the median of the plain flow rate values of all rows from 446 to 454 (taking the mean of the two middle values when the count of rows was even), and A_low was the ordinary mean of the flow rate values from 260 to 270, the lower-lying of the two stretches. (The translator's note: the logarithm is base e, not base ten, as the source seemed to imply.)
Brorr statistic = 0.015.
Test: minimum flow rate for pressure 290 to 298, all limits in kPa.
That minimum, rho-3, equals 6.22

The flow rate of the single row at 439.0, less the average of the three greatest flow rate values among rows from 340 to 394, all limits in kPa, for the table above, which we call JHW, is -0.2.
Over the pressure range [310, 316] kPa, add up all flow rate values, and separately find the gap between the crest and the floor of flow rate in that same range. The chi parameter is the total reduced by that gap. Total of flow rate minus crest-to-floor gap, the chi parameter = 19.3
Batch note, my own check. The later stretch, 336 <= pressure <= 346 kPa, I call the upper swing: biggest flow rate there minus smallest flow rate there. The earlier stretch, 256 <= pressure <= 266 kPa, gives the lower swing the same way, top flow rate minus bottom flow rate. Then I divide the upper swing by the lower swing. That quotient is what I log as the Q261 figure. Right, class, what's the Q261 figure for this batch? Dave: 0.87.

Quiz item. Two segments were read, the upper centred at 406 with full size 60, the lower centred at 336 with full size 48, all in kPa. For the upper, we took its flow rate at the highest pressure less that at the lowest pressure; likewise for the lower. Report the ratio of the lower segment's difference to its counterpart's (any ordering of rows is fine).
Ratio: 1.4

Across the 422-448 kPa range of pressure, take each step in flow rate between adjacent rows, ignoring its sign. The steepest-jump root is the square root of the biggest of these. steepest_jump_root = 0.91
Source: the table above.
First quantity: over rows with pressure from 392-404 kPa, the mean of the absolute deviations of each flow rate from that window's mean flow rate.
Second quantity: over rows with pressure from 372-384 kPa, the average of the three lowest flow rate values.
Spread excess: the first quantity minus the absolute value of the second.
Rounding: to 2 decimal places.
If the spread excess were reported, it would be -6.24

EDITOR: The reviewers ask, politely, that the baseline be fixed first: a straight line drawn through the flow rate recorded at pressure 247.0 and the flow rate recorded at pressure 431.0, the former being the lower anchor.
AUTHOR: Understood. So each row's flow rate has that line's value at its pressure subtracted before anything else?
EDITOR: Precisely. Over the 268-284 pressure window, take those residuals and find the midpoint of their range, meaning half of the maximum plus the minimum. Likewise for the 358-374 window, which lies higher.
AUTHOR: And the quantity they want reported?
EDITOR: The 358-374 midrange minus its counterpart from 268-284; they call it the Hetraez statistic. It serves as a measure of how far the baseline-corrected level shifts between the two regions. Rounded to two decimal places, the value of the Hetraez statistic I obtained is -0.38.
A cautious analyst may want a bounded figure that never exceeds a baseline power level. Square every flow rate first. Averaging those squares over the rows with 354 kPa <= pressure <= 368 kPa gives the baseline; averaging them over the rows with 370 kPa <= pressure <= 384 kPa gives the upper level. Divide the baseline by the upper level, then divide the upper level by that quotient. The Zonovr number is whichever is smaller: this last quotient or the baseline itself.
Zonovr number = 41.3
